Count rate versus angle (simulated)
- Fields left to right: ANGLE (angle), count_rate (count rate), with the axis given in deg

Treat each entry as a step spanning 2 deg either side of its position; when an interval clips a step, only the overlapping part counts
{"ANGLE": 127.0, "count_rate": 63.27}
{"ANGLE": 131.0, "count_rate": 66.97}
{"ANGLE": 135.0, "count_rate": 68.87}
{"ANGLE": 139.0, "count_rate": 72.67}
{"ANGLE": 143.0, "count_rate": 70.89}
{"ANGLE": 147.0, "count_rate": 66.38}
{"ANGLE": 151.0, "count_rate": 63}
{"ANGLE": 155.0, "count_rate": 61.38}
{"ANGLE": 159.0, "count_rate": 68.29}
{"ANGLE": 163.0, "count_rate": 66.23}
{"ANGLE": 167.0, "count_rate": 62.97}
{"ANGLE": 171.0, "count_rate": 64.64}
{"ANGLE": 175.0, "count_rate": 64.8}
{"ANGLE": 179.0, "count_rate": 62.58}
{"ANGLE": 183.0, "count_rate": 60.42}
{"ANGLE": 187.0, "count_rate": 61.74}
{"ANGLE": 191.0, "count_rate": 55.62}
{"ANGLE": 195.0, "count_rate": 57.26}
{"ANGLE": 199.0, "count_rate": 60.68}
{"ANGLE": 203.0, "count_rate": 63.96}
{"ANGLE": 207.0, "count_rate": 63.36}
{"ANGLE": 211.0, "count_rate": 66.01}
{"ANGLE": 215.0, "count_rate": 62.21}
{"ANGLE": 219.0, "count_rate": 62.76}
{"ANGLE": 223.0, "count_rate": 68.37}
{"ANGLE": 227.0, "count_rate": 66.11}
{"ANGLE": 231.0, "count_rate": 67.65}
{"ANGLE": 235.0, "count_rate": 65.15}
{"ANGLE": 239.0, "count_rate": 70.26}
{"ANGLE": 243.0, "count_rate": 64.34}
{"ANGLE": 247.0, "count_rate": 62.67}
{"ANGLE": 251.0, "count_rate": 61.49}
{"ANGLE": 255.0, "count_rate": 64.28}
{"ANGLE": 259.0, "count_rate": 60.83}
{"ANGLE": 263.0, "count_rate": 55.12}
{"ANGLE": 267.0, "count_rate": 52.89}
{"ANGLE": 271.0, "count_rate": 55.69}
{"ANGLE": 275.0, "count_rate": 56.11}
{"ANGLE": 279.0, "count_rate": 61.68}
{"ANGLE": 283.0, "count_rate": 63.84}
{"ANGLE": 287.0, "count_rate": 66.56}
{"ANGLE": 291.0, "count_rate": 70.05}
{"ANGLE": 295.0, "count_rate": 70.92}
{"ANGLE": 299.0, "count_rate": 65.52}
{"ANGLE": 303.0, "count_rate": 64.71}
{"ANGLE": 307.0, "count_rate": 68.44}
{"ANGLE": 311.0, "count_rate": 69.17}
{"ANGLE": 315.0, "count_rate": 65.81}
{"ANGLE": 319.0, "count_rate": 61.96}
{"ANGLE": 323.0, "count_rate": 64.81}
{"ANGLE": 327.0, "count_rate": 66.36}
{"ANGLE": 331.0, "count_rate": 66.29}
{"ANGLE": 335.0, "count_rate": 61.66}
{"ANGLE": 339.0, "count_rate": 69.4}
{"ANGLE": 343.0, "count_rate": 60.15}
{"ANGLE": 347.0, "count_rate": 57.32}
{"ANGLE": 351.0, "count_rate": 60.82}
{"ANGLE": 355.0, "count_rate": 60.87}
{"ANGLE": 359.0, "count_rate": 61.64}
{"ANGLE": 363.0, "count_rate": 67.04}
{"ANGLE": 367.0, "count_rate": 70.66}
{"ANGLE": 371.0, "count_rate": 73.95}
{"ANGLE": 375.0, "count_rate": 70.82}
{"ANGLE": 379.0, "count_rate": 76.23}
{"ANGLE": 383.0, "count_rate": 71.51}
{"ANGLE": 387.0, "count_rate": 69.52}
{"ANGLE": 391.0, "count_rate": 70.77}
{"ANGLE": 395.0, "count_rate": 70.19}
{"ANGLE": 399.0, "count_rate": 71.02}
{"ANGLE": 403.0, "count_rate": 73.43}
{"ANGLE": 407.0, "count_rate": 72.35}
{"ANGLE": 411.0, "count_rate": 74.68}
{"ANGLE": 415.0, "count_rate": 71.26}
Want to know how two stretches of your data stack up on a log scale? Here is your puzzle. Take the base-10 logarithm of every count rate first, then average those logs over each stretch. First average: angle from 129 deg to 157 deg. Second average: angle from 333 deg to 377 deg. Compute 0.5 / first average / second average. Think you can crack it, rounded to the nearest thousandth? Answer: 0.151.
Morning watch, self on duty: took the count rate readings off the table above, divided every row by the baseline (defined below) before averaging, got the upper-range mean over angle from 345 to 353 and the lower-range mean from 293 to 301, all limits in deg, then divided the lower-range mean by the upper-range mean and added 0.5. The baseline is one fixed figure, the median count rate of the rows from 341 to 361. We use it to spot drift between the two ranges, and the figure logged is 1.65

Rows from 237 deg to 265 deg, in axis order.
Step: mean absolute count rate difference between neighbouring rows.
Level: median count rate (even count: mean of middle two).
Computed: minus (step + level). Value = -66.1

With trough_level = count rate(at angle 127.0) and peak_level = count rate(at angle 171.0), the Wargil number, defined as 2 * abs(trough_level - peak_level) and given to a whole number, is 3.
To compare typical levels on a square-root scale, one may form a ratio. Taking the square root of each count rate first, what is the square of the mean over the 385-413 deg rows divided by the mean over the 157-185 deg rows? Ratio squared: 1.12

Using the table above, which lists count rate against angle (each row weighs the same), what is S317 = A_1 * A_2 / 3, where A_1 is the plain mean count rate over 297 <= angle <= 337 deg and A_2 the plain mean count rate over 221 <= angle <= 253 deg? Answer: 1435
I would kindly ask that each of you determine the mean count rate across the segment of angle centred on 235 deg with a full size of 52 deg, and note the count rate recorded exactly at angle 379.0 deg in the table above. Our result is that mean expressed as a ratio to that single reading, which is 0.85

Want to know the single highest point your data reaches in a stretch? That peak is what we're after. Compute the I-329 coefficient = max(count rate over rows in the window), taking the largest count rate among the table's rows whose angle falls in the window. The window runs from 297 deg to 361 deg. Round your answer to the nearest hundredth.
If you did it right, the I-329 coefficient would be 69.40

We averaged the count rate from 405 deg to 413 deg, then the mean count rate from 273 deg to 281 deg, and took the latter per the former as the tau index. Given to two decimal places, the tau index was 0.80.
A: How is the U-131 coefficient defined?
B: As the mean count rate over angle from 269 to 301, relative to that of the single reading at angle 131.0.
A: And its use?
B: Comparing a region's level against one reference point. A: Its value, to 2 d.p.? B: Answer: 0.95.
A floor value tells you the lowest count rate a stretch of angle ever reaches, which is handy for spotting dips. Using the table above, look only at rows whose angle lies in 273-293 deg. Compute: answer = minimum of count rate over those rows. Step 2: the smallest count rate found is 56.11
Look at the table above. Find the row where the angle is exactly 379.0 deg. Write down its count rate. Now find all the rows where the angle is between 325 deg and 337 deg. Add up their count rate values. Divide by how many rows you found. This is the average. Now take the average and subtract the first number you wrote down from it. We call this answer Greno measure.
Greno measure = -11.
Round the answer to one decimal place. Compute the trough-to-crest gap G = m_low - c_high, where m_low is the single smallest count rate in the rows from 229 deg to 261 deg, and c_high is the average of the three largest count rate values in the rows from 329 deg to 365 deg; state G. -6.7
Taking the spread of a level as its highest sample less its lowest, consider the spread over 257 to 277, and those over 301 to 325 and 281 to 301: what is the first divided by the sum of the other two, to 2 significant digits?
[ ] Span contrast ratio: 0.56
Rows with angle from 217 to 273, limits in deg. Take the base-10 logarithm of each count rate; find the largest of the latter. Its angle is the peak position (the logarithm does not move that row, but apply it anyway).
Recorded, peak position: 239.0 deg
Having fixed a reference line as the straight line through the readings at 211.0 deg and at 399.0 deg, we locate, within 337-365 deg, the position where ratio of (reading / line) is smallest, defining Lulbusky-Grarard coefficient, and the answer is 347.0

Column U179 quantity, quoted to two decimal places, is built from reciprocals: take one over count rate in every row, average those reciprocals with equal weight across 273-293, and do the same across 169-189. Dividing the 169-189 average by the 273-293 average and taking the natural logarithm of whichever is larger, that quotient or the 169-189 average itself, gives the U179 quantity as 0.01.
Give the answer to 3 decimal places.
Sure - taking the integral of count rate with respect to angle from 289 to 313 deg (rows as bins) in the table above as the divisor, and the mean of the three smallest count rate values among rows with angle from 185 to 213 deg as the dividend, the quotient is 0.035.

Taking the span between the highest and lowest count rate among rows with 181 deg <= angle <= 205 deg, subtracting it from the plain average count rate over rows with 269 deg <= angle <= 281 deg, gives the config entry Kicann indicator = 49.5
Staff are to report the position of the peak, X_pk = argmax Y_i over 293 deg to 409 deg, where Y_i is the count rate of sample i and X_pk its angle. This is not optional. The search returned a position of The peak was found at 379.0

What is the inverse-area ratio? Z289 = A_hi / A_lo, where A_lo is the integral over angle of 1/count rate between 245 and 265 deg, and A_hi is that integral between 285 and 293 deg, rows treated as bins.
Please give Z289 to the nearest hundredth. 0.36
